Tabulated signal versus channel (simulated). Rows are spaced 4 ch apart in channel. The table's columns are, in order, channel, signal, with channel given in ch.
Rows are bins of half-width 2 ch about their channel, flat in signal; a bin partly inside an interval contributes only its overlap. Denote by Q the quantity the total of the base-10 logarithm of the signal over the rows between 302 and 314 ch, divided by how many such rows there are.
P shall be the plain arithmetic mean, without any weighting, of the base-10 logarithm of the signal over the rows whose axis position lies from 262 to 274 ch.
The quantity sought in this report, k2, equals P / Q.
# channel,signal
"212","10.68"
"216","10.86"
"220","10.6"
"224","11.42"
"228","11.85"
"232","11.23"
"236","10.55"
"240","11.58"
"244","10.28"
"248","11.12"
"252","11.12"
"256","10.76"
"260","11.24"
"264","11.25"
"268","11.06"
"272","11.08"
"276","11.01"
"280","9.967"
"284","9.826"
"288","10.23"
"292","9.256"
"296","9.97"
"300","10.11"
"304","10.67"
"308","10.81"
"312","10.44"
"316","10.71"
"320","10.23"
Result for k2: 1.02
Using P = 1.05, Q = 1.03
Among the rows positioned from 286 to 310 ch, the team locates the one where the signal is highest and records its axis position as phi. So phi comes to 308 ch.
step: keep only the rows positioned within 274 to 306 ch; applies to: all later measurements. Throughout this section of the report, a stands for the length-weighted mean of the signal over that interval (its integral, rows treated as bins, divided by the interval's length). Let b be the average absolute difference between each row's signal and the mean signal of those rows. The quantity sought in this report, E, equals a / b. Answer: 26.7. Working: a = 10.1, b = 0.38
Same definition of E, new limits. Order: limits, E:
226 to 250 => 24.3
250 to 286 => 25.8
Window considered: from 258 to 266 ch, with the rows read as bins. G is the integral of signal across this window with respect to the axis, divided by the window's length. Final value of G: 11.2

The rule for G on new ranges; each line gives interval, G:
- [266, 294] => 10.3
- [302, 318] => 10.7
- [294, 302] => 10.0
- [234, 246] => 10.8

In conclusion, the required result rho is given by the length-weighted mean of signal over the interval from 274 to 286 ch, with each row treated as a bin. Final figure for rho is 10.3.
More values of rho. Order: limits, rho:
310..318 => 10.6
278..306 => 10.0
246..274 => 11.1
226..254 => 11.1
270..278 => 11.0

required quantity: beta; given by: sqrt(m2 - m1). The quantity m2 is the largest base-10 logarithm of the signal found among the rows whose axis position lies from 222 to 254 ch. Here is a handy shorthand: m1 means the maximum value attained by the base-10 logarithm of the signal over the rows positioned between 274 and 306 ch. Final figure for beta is 0.179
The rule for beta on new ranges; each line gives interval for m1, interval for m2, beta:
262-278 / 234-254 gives 0.112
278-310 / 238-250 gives 0.173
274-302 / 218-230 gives 0.179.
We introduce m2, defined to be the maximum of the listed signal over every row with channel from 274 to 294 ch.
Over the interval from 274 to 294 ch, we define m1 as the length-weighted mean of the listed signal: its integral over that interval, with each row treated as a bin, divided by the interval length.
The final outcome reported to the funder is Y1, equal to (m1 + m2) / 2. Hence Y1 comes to 10.5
